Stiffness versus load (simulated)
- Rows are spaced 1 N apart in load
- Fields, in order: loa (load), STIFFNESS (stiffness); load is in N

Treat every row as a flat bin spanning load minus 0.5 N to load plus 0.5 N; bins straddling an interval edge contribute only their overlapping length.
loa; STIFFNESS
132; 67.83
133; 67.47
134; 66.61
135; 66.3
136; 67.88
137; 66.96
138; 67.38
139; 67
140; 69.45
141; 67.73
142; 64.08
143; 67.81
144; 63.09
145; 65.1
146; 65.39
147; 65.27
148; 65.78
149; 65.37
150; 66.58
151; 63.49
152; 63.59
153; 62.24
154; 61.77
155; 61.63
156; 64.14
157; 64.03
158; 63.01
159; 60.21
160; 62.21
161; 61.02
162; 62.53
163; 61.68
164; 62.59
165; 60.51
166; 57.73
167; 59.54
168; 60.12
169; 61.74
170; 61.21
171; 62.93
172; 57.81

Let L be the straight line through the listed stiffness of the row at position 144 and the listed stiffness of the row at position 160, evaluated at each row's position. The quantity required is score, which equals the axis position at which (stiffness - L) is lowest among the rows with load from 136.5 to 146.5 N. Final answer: 144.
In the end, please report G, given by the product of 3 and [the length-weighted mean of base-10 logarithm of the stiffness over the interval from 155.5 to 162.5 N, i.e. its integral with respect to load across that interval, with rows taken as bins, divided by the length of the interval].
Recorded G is 5.39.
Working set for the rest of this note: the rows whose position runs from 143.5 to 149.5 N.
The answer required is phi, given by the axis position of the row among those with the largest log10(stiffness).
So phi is 148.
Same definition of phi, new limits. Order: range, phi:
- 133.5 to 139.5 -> 136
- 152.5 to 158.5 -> 156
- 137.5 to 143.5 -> 140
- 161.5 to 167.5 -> 164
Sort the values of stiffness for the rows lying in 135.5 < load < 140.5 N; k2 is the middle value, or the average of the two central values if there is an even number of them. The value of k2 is 67.4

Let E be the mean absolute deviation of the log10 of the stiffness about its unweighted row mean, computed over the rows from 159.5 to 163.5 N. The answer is 0.004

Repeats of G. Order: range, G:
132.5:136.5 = 5.48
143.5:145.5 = 5.42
